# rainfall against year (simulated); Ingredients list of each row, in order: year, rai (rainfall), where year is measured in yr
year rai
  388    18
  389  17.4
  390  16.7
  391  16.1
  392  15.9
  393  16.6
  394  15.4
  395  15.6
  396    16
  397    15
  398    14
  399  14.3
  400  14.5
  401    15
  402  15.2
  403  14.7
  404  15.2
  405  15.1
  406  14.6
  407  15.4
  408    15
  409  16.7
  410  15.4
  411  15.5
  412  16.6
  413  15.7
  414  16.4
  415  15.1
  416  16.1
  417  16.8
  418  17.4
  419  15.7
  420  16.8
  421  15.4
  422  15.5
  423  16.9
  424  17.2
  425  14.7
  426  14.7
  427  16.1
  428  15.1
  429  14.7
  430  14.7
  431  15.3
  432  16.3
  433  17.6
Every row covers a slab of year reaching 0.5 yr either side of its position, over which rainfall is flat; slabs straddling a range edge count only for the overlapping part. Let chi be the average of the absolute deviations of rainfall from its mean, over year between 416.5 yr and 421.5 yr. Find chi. 0.70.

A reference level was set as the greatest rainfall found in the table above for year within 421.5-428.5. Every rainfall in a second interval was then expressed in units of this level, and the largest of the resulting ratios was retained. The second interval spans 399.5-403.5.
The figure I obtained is 0.88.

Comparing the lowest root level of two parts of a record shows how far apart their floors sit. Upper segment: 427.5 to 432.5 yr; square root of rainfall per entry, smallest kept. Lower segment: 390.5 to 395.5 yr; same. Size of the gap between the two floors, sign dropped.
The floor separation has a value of 0.090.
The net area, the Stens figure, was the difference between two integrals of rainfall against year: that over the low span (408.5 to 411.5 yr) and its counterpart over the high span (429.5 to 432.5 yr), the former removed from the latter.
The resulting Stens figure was -1.3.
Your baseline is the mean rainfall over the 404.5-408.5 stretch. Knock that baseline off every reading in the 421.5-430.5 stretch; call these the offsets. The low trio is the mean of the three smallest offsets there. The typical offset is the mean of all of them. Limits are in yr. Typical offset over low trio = -1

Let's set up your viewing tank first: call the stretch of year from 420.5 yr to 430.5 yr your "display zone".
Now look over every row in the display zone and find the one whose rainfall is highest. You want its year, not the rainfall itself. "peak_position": 424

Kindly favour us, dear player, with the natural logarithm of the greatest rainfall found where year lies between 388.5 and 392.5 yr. 2.86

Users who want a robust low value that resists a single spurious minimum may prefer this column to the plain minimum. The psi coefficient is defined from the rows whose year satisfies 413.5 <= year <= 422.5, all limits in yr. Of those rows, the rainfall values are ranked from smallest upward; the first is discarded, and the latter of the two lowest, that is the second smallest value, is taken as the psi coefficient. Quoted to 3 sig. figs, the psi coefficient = 15.4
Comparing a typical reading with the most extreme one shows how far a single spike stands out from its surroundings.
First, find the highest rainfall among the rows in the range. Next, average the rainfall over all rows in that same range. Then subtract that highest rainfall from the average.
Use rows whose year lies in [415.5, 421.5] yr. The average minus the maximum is -1.03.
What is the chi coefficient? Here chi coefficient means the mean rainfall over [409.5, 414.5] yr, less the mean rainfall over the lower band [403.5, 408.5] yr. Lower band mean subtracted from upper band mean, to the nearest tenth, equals 0.9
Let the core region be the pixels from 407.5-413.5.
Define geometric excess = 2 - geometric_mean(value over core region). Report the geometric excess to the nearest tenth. -13.8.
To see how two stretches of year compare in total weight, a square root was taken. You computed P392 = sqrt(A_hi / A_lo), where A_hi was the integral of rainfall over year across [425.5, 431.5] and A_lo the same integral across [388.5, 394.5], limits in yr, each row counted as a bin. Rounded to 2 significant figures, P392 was 0.96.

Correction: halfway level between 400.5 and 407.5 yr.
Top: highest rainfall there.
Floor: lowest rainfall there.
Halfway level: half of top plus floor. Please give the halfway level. 15.00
